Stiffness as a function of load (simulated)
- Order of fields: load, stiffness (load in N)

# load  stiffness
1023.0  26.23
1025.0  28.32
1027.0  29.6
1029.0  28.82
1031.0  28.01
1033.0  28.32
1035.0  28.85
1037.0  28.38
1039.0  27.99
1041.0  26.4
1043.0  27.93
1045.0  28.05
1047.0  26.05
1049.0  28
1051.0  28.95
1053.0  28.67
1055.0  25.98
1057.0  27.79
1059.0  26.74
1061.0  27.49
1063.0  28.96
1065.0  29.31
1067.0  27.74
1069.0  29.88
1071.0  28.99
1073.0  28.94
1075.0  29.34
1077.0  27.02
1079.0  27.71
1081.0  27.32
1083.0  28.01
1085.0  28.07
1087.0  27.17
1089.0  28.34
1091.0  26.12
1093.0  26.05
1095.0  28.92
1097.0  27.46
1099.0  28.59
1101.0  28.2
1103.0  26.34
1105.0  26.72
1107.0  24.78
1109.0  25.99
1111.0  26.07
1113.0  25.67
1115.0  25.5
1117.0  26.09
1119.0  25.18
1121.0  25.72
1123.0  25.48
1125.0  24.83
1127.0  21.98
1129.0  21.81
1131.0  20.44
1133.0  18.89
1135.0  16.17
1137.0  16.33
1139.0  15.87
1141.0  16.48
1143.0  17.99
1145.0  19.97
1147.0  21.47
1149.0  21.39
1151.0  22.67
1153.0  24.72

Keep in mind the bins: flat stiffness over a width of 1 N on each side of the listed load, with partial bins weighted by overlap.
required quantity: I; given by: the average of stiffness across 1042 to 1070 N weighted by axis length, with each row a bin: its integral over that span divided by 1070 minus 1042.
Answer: 28.0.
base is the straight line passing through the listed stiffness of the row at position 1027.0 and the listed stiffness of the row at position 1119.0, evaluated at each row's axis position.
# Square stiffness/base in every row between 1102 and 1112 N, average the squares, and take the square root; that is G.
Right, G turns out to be 1.01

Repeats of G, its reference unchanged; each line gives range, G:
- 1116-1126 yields 1.02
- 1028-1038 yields 0.97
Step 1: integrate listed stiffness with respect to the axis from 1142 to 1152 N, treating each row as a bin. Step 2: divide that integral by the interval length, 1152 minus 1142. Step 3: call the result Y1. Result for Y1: 20.7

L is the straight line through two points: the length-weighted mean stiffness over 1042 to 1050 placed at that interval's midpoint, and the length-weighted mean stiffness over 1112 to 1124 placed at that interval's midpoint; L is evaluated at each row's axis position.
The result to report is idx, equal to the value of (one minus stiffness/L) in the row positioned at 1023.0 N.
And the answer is 0.07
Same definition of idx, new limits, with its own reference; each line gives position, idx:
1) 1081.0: -0.03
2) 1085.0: -0.06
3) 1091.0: 0.01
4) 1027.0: -0.06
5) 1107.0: 0.04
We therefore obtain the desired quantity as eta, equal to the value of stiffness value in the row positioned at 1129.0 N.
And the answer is 21.81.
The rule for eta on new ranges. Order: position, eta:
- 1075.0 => 29.34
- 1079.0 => 27.71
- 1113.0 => 25.67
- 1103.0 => 26.34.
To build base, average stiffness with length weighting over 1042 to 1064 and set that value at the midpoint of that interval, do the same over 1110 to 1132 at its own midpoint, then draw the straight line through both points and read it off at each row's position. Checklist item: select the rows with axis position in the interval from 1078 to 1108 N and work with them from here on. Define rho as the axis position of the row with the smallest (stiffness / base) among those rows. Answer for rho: 1107.0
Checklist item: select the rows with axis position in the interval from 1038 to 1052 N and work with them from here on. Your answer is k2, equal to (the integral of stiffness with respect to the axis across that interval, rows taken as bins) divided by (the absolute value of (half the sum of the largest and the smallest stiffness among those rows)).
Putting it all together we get 14.06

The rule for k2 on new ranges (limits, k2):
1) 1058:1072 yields 14.07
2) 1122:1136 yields 14.37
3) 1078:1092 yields 14.16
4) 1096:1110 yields 14.10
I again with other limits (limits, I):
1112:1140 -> 22.1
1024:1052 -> 28.1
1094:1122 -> 26.5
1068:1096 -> 28.0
